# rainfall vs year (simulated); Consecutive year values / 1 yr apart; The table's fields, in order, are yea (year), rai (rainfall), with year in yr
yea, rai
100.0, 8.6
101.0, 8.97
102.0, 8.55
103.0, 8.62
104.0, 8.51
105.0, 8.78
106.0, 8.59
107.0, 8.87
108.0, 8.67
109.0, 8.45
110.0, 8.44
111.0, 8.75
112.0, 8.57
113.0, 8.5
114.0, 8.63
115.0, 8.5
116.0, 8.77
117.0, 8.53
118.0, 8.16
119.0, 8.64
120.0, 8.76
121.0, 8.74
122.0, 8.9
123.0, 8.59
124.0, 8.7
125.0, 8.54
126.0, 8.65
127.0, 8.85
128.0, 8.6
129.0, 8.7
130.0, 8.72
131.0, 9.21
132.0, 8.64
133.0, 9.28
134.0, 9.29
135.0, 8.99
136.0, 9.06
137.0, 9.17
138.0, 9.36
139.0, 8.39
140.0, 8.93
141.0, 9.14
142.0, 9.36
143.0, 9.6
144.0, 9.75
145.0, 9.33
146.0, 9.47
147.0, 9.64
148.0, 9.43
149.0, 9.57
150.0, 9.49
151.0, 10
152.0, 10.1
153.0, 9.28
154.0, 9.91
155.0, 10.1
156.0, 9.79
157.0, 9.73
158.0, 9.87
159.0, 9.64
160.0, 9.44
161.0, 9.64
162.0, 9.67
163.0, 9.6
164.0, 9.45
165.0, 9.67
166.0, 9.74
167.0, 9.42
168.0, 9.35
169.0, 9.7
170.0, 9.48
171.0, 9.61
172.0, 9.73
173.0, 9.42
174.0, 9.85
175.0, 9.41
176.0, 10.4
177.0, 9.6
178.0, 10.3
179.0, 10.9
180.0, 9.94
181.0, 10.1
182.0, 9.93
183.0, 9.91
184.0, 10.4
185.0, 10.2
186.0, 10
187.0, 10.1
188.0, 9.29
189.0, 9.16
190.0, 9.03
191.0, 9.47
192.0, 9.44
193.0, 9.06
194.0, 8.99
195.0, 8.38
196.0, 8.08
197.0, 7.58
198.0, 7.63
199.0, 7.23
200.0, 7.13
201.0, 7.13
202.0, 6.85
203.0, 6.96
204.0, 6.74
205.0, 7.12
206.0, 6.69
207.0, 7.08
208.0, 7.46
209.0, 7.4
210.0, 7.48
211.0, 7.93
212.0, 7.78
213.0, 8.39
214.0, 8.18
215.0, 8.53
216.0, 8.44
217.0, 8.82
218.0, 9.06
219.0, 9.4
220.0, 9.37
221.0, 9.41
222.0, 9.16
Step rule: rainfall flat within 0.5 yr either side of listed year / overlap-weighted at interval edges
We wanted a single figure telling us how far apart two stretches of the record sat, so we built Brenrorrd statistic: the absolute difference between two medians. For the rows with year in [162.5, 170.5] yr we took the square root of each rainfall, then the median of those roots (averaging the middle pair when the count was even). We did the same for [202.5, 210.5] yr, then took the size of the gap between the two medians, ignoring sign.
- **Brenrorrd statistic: 0.42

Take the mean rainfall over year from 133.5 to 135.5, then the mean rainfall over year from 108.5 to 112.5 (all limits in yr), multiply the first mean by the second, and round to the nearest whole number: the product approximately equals 78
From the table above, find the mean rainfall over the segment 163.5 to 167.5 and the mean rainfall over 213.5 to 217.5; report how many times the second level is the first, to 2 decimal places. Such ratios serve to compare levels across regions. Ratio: 0.89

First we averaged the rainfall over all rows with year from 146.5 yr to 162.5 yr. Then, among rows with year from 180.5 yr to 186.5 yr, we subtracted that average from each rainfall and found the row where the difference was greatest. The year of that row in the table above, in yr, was 184.0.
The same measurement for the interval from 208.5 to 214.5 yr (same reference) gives 213.0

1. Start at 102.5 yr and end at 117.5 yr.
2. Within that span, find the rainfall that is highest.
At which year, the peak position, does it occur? 107.0 yr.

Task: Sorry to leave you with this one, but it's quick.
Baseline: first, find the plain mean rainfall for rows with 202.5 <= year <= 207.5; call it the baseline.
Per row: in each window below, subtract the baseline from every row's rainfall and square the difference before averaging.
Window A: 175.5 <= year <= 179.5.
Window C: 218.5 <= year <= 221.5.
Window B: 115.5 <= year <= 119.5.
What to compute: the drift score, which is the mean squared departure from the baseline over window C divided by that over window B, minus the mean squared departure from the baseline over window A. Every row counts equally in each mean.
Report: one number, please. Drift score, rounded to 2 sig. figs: -9.3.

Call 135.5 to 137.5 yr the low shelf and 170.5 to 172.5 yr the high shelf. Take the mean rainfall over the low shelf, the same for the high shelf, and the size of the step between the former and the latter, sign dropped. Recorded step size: 0.6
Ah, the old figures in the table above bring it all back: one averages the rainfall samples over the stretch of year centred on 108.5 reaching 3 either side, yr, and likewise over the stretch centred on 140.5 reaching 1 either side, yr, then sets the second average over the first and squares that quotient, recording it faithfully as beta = 1.1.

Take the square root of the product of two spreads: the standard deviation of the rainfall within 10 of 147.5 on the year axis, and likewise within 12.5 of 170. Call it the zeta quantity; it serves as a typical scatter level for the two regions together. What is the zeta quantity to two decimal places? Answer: 0.38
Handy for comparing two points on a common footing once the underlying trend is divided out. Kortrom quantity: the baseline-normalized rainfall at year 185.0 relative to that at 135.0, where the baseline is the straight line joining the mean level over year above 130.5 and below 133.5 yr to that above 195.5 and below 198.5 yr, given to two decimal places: 1.27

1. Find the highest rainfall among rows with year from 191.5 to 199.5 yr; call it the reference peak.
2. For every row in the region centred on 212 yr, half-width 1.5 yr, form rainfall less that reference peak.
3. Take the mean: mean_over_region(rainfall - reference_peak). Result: -1.4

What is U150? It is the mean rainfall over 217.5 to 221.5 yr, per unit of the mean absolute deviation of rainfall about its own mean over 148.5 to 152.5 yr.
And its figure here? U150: 36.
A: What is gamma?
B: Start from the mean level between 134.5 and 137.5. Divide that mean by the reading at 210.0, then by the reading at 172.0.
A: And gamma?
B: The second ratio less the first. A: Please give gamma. -0.28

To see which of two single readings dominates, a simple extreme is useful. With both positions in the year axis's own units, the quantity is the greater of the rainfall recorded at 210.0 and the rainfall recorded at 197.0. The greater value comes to 7.6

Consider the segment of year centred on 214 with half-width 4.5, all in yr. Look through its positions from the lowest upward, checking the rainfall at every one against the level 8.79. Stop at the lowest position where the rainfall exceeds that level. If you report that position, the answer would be 217.0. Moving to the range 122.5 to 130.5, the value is 127.0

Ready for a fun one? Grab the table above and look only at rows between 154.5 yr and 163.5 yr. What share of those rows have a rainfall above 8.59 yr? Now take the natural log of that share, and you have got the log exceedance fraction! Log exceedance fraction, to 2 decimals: 0.00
